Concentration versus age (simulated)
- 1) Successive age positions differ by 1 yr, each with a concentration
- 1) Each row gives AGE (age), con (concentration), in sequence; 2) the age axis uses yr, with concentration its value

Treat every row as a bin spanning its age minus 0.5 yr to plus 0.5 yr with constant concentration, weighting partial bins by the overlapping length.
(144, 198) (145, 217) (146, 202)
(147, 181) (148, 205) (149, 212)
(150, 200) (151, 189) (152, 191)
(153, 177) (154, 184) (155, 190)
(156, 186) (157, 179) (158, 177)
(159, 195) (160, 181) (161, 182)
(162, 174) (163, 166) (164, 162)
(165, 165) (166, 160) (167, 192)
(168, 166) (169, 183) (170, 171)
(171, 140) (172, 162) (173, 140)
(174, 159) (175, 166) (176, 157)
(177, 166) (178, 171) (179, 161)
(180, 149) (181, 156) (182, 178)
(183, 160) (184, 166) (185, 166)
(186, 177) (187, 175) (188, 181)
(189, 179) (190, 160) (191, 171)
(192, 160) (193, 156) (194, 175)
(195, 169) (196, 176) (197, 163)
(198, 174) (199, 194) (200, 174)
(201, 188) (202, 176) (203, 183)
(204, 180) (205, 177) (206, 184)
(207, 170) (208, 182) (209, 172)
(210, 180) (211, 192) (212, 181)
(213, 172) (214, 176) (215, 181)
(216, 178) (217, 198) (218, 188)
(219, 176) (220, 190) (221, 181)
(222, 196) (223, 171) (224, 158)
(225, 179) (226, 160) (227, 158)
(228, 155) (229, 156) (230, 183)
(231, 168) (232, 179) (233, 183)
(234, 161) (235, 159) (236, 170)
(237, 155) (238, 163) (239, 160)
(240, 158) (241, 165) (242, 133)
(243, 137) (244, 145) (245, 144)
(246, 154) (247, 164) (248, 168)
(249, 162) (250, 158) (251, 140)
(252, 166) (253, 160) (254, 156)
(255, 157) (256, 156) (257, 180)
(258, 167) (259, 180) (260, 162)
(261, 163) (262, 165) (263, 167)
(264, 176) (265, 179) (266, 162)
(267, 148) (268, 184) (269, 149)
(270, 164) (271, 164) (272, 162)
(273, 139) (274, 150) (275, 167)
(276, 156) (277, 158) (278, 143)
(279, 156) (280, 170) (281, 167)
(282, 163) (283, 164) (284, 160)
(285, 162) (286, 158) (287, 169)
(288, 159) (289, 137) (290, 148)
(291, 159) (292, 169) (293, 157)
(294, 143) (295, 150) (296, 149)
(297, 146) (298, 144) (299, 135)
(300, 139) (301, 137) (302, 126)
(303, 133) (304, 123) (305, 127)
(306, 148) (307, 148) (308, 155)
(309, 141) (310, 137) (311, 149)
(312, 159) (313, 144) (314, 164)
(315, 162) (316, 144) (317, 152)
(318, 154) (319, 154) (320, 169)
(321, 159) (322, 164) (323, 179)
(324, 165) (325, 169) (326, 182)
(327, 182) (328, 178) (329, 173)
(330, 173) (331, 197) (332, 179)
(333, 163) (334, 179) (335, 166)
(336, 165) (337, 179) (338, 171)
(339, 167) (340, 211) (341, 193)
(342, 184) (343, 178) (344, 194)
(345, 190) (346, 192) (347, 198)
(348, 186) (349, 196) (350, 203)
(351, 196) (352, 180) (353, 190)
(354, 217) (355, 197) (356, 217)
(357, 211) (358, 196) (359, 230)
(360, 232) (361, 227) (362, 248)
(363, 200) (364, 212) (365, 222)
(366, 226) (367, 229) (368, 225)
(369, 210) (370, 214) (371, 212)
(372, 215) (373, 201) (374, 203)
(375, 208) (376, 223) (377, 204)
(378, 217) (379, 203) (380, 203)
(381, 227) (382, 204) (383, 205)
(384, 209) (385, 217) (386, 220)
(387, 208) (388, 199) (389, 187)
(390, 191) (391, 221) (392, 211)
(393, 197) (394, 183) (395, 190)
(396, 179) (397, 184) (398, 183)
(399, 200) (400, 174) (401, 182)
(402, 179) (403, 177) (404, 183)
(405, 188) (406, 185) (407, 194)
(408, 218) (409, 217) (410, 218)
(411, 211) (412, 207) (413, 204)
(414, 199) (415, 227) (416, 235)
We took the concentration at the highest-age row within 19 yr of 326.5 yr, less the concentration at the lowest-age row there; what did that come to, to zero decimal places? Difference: 35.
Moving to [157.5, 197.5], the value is -14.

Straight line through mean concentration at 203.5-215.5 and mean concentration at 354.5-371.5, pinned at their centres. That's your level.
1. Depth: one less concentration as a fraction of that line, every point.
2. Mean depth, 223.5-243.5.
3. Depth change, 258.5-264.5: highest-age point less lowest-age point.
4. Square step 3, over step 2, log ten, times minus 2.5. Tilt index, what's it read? 5.6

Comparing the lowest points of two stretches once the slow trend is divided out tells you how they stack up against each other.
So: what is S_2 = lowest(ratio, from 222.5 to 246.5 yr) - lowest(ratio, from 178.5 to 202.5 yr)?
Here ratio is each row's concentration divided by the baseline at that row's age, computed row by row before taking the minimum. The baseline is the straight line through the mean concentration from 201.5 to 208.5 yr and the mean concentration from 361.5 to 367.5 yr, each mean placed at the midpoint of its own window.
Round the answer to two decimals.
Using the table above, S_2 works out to -0.16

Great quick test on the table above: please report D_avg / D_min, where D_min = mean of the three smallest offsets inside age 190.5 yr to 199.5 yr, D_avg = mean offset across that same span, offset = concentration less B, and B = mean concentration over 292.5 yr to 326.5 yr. 2.2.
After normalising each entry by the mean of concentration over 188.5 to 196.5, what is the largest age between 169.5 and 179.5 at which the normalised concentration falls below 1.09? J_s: 179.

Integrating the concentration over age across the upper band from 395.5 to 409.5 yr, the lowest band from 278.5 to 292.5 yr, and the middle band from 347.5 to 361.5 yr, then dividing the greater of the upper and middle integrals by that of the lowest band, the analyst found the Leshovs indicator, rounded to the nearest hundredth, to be 1.28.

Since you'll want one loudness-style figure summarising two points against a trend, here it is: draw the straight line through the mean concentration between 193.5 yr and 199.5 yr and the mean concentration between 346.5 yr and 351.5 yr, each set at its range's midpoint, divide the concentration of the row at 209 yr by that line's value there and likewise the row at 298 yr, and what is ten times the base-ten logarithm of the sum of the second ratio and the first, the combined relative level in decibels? 2.4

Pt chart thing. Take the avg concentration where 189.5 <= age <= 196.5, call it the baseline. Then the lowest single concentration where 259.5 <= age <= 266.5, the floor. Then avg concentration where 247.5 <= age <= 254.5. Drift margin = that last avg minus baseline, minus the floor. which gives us -170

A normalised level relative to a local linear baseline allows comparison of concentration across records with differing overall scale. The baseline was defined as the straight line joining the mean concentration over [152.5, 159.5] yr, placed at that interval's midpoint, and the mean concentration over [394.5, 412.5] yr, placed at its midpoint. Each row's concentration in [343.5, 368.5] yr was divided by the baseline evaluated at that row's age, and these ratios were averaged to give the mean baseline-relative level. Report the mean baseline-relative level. 1.09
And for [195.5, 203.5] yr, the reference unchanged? 0.96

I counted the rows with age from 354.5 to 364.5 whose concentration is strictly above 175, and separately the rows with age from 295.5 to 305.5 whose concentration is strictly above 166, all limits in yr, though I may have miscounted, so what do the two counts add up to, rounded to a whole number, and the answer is 10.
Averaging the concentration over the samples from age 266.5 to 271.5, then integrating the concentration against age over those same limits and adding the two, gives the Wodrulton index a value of 971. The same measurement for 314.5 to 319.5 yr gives 919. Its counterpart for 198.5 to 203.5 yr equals 1098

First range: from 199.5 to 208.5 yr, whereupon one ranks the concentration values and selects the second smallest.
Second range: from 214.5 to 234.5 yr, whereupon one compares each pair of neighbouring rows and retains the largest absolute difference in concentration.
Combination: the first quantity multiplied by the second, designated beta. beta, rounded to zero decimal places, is 4698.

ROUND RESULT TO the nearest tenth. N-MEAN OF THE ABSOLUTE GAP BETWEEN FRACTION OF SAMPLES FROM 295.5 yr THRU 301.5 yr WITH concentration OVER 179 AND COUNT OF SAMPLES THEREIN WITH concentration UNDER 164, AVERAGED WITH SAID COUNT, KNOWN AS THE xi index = 6.0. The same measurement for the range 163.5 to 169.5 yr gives 1.8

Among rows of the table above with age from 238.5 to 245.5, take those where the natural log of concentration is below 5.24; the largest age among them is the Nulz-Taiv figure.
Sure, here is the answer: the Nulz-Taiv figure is 245 yr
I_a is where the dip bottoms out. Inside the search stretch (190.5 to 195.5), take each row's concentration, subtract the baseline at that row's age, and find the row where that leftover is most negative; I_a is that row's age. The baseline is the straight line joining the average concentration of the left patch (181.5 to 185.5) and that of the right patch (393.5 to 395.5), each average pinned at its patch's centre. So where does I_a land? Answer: 193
